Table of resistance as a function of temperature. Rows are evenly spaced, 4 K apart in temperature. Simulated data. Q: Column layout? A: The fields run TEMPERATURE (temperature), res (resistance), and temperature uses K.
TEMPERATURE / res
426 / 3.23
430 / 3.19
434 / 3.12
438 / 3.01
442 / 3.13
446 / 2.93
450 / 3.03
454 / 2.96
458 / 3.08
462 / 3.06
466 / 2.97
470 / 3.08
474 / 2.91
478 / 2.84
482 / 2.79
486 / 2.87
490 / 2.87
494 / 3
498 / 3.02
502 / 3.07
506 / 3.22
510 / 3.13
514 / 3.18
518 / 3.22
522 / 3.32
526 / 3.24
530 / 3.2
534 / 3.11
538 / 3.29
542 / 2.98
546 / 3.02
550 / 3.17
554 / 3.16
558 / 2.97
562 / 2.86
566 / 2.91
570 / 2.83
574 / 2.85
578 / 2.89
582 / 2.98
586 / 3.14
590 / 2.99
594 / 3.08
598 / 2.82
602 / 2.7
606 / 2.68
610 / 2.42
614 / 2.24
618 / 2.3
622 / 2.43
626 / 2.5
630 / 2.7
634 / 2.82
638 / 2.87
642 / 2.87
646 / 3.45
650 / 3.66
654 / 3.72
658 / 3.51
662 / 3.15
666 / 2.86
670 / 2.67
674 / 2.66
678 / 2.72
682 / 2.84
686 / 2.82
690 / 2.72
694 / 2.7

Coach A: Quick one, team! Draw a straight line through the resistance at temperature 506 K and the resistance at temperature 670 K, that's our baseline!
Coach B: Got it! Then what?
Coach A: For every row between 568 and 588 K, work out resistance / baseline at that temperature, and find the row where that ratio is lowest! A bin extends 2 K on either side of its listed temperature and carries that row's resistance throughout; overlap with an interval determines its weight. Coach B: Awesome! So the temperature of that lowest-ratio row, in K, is 570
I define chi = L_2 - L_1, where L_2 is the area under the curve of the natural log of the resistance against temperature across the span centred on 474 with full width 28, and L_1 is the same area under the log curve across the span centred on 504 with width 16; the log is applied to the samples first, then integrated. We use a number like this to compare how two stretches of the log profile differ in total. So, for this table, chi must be 12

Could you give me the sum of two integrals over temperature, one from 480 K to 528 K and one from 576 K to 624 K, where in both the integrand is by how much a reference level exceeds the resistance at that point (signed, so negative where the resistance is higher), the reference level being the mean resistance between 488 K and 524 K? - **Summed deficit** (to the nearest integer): 21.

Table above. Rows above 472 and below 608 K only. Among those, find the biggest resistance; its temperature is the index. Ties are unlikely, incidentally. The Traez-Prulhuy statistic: 522 K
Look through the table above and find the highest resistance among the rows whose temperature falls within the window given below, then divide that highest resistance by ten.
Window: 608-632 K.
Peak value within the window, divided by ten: 0.270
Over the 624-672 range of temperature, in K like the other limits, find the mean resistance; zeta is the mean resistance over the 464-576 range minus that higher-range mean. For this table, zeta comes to 0.0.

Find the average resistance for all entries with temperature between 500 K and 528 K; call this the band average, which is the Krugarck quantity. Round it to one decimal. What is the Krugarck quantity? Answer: 3.2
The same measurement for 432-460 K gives 3.0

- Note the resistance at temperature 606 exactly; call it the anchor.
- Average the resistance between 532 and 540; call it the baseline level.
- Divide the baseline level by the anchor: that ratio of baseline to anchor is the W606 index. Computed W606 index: 1.19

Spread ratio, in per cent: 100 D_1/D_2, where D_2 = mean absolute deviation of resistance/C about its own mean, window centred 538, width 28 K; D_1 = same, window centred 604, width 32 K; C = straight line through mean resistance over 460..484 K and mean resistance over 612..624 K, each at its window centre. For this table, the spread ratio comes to 297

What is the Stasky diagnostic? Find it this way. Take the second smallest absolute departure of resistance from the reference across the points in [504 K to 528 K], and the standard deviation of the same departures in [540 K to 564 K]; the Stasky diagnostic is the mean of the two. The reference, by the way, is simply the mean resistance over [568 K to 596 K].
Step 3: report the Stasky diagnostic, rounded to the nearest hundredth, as 0.15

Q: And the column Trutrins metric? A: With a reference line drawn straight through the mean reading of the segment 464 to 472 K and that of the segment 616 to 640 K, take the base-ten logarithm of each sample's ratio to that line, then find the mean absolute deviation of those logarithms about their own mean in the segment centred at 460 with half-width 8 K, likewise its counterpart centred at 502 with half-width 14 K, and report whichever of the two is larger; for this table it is 0.016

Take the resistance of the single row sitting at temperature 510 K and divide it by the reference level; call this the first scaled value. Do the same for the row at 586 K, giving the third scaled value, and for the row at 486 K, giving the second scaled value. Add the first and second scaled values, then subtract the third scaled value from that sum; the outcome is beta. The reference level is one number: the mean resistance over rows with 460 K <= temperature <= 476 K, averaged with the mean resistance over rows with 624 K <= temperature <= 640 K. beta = 1.00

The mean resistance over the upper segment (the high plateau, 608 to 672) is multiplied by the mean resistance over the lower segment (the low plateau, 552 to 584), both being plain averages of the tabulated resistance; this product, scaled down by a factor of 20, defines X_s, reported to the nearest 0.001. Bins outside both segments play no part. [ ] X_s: 0.423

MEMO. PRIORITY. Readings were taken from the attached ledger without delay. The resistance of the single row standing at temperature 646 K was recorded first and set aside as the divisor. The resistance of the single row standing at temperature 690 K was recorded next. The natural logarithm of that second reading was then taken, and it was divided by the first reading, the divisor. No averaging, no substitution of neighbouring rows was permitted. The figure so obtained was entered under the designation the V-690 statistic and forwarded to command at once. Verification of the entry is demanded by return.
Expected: 0.29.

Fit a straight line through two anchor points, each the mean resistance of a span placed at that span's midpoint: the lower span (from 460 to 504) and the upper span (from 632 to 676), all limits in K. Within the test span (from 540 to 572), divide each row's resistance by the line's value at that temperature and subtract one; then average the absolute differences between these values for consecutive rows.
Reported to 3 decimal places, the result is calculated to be 0.030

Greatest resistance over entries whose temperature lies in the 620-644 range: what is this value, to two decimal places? 2.87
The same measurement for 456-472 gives 3.08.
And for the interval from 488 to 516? 3.22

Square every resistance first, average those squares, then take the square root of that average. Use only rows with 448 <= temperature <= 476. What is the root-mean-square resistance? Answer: 3.01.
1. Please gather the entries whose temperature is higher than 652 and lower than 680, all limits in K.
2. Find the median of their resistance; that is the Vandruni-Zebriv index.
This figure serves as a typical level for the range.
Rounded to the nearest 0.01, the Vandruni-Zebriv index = 2.86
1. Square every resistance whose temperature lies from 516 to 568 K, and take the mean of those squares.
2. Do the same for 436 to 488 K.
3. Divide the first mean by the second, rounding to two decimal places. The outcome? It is 1.10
